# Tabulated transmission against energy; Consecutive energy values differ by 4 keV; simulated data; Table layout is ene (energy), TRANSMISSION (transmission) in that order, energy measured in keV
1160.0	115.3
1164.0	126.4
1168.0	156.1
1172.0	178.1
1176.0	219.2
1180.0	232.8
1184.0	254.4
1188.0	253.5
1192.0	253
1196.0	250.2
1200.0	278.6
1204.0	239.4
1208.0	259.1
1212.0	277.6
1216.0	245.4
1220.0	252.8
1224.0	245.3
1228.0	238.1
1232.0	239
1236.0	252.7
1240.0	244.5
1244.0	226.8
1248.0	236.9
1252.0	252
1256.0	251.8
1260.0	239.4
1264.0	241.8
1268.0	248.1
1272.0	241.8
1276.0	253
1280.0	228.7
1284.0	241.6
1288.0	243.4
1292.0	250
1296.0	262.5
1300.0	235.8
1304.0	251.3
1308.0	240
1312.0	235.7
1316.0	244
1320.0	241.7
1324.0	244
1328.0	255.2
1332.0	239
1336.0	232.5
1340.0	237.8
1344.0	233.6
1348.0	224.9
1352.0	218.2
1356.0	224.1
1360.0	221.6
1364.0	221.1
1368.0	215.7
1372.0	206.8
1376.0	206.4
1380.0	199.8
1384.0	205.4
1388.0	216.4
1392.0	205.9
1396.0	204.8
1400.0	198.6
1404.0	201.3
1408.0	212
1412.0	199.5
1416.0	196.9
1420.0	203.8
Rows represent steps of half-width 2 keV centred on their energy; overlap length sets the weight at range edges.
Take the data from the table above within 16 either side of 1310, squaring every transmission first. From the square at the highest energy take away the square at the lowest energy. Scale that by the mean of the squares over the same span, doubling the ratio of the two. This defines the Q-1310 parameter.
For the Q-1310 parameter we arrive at -0.31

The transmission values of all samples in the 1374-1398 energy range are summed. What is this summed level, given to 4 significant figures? 1239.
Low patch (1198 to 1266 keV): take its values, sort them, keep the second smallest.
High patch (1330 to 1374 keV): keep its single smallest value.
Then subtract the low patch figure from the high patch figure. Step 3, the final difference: -30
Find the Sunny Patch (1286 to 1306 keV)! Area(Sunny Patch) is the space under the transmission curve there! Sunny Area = 4972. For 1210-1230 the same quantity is 5037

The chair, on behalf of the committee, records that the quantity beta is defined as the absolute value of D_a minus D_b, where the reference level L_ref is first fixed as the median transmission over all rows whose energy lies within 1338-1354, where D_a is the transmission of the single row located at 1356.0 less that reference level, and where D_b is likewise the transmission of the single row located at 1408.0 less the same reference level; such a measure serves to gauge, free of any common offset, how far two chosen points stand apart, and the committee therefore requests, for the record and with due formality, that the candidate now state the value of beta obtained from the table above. 12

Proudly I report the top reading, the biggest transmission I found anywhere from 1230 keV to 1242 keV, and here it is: 252.7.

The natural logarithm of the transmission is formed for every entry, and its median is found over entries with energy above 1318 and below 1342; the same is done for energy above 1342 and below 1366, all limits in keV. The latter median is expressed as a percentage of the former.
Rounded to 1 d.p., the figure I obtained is 98.6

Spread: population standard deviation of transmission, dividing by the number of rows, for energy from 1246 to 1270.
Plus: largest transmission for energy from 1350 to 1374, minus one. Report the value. 229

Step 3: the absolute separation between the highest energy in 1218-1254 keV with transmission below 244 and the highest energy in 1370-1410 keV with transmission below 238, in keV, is 160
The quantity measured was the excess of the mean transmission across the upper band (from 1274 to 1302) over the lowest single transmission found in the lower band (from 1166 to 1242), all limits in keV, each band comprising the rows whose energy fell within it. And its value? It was 89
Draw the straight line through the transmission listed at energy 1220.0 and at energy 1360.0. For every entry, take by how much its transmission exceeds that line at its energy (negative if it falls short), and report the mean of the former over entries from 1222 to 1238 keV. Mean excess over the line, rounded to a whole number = -7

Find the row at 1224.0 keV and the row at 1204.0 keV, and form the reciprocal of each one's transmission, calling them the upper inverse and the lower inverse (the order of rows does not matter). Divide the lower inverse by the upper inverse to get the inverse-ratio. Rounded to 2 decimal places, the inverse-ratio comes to 1.02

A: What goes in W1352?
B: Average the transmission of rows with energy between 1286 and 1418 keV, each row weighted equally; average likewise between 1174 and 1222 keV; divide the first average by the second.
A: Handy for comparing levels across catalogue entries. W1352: 0.90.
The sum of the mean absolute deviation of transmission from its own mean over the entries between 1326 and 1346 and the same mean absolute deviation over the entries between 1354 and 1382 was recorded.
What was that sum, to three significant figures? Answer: 14.2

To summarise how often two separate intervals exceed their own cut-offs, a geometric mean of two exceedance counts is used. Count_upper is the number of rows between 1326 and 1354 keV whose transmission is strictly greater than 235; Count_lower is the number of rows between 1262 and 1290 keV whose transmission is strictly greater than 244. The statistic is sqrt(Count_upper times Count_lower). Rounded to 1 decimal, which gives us 2.4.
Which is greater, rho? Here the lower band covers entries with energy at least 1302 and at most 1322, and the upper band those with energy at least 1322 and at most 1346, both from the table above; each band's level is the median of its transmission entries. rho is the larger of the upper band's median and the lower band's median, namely 242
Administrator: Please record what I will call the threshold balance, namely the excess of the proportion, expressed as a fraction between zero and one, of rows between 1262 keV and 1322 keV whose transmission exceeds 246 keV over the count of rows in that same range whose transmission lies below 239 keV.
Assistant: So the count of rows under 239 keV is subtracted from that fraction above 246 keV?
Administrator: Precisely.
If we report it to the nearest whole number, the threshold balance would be -3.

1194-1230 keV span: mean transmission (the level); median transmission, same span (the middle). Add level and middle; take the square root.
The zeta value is 22.5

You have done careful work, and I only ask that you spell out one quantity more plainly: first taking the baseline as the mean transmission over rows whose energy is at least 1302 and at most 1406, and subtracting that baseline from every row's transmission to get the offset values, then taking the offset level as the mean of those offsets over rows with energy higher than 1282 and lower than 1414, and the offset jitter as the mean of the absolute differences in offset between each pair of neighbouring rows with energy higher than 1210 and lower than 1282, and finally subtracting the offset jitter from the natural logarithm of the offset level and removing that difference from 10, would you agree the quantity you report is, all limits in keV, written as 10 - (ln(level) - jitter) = 19.9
